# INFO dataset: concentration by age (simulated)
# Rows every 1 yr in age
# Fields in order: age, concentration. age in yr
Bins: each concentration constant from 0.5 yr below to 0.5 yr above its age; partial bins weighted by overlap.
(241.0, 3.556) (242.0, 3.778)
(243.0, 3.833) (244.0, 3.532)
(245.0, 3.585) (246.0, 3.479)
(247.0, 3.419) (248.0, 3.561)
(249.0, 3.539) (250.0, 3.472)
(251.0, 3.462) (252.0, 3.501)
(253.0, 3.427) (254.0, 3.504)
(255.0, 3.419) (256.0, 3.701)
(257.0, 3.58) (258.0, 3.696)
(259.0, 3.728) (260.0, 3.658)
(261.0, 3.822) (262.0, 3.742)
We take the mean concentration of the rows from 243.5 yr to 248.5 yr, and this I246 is 3.52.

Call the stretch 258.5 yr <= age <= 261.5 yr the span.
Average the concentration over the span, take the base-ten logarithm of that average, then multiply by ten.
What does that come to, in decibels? 5.72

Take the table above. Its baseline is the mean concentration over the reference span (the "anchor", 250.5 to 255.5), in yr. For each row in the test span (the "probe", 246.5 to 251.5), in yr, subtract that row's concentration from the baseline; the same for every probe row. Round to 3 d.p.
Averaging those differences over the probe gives -0.028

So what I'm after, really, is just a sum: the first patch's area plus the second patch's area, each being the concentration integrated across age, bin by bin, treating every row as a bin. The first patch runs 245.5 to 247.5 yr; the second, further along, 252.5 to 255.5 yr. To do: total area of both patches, 17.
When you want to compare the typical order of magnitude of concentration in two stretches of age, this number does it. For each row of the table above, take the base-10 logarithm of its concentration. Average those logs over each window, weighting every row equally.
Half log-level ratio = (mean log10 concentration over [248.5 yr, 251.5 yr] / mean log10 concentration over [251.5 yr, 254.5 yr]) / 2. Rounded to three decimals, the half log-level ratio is 0.502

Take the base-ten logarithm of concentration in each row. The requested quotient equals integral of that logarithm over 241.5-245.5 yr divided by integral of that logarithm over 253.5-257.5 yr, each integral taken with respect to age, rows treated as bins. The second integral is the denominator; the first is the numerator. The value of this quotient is 1.03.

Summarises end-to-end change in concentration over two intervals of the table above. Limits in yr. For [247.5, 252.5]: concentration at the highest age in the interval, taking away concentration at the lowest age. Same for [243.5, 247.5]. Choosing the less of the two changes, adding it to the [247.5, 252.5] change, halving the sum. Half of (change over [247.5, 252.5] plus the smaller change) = -0.09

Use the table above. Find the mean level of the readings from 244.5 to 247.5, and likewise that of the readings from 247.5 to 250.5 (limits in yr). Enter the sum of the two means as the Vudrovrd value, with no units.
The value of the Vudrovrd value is 7.02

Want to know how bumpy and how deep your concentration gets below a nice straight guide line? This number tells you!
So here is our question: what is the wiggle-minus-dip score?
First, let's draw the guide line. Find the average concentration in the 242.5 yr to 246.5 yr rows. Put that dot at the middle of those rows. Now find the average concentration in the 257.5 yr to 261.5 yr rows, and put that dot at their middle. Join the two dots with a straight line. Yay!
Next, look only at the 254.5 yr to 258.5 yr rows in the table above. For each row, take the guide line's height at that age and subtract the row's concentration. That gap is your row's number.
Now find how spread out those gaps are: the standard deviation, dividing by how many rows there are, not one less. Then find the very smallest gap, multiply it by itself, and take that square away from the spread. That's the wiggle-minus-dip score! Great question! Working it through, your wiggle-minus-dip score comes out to 0.11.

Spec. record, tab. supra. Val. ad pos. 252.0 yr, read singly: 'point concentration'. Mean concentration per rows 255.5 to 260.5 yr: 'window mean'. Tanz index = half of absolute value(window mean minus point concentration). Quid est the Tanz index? 0.086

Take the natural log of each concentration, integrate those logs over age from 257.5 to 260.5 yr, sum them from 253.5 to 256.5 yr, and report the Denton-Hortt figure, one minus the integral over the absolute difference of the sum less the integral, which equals -30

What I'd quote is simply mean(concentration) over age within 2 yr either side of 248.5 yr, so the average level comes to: 3.50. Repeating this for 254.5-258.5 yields 3.60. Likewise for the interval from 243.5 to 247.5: 3.50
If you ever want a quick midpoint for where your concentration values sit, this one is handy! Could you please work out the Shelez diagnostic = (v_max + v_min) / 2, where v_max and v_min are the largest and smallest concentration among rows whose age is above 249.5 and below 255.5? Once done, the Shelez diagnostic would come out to 3.46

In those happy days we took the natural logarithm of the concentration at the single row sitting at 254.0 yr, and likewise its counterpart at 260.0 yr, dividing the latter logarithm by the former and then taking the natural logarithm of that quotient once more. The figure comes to 0.03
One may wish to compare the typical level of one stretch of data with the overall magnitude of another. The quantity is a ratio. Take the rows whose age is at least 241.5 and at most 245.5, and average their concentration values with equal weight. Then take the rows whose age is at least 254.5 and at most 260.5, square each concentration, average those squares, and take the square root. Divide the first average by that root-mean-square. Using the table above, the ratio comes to 1.01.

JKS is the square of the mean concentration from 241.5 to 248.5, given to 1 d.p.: 12.9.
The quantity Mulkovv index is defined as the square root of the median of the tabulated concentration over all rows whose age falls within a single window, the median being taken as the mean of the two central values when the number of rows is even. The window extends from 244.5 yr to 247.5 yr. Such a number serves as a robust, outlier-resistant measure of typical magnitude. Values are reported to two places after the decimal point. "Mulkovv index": 1.87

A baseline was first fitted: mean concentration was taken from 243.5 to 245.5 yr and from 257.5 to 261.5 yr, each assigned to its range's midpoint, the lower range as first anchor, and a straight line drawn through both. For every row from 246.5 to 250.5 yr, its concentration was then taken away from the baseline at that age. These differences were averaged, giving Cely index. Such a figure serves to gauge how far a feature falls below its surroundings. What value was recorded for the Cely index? 0.11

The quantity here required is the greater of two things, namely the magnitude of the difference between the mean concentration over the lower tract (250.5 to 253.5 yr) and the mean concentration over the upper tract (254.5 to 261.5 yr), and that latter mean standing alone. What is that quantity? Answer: 3.66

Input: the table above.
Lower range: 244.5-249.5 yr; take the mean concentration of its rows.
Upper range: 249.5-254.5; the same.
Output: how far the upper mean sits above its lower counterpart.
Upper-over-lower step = -0.04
